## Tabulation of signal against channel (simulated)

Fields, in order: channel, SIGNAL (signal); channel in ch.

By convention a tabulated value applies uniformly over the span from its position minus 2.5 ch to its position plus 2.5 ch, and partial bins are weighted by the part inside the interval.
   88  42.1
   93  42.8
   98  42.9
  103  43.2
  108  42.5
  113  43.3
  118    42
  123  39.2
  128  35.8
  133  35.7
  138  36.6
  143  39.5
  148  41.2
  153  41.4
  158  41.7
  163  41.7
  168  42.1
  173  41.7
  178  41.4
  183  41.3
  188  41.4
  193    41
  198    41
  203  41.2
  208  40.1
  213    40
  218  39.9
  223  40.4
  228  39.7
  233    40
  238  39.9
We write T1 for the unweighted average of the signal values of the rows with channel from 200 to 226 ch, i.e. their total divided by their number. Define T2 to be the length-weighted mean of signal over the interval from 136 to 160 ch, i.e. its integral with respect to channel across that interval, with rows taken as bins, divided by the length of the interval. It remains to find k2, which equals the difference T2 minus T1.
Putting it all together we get -0.2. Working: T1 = 40.3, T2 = 40.1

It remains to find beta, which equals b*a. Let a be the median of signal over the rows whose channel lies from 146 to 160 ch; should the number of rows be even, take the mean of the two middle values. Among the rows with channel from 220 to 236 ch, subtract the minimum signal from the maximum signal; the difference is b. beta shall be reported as 29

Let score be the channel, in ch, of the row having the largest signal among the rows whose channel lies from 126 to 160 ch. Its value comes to 158 ch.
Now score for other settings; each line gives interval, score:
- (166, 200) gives 168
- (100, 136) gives 113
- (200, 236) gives 203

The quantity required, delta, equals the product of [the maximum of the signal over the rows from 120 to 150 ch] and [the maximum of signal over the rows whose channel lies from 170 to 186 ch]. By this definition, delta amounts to 1718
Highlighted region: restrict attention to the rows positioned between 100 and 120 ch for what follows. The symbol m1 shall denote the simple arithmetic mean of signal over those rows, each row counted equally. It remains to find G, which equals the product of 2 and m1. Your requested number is 85.5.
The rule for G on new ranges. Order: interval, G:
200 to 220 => 80.6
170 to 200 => 82.6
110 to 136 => 78.4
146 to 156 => 82.6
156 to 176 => 83.6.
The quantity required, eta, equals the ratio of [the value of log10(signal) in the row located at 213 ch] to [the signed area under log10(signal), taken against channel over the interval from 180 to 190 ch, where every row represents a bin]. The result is 0.099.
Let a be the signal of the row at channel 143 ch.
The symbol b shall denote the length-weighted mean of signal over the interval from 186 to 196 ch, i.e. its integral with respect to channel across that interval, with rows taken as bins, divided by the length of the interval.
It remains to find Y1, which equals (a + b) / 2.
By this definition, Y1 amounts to 40.3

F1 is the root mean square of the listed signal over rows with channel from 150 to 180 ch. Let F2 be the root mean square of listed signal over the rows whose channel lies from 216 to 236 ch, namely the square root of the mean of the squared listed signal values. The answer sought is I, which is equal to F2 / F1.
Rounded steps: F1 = 41.7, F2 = 40.0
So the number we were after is 0.96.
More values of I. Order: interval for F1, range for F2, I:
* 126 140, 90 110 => 1.19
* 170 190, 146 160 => 1.00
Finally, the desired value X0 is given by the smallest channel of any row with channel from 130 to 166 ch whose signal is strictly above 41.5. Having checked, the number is 158 ch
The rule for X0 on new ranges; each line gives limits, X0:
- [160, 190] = 163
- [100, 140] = 103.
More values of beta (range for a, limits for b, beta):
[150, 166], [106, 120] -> 54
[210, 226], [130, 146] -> 152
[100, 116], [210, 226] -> 22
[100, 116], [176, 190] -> 4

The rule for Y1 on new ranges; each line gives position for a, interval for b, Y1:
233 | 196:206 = 40.5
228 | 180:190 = 40.5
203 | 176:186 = 41.3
